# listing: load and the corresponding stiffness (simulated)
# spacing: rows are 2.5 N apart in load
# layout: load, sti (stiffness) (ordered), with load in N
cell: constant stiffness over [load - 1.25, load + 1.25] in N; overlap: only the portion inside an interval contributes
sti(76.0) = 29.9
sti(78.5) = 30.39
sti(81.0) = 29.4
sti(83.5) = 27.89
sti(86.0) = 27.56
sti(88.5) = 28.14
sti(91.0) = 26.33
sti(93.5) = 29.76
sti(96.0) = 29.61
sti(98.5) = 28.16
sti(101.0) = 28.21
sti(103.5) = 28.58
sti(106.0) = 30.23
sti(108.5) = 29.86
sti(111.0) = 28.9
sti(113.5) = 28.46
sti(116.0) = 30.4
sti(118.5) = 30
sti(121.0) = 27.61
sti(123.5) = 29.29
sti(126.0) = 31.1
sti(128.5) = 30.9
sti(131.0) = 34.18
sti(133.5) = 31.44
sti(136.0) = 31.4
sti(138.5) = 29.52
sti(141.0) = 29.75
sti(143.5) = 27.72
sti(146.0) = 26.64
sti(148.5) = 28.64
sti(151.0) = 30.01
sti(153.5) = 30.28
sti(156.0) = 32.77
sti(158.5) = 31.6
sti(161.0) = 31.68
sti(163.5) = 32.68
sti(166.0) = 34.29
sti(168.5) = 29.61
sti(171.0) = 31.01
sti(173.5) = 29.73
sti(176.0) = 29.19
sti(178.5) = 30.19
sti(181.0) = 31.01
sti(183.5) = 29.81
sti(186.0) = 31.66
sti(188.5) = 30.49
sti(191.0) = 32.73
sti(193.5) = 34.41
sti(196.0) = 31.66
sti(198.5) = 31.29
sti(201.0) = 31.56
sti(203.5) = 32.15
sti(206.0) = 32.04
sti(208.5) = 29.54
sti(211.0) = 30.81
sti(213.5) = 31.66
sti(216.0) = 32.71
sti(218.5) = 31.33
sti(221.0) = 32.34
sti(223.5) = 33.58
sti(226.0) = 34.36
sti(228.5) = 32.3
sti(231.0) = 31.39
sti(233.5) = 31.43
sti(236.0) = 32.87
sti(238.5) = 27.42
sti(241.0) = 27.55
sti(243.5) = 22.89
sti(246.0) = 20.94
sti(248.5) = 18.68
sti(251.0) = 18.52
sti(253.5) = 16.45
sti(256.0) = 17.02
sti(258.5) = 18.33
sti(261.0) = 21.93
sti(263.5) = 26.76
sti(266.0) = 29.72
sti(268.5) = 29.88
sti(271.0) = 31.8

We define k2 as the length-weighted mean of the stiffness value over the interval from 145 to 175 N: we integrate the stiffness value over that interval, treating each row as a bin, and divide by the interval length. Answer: 30.8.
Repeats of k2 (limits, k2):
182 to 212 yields 31.5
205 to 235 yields 32.0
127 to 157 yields 30.3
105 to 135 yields 30.2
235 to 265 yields 22.4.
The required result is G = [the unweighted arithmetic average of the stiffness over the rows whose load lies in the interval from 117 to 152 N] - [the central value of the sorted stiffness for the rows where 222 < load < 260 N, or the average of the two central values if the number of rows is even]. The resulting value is 2.5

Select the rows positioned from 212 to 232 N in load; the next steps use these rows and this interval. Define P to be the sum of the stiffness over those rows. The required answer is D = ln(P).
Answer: 5.56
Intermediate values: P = 260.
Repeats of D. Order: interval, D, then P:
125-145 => 5.51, 246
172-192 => 5.50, 245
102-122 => 5.46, 234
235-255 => 5.22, 185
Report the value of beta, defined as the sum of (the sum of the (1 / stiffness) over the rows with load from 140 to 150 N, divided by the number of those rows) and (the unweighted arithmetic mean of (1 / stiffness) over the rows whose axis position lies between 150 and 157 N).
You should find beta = 0.068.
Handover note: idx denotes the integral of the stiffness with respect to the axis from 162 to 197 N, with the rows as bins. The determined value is 1096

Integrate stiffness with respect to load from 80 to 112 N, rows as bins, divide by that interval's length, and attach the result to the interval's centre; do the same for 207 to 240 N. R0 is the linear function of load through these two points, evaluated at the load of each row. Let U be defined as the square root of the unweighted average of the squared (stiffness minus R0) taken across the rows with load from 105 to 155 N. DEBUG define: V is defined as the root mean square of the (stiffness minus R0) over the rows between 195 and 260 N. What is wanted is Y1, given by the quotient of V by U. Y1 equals 4.2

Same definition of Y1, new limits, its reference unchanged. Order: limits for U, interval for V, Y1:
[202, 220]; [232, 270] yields 10.2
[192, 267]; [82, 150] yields 0.2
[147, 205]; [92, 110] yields 0.6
